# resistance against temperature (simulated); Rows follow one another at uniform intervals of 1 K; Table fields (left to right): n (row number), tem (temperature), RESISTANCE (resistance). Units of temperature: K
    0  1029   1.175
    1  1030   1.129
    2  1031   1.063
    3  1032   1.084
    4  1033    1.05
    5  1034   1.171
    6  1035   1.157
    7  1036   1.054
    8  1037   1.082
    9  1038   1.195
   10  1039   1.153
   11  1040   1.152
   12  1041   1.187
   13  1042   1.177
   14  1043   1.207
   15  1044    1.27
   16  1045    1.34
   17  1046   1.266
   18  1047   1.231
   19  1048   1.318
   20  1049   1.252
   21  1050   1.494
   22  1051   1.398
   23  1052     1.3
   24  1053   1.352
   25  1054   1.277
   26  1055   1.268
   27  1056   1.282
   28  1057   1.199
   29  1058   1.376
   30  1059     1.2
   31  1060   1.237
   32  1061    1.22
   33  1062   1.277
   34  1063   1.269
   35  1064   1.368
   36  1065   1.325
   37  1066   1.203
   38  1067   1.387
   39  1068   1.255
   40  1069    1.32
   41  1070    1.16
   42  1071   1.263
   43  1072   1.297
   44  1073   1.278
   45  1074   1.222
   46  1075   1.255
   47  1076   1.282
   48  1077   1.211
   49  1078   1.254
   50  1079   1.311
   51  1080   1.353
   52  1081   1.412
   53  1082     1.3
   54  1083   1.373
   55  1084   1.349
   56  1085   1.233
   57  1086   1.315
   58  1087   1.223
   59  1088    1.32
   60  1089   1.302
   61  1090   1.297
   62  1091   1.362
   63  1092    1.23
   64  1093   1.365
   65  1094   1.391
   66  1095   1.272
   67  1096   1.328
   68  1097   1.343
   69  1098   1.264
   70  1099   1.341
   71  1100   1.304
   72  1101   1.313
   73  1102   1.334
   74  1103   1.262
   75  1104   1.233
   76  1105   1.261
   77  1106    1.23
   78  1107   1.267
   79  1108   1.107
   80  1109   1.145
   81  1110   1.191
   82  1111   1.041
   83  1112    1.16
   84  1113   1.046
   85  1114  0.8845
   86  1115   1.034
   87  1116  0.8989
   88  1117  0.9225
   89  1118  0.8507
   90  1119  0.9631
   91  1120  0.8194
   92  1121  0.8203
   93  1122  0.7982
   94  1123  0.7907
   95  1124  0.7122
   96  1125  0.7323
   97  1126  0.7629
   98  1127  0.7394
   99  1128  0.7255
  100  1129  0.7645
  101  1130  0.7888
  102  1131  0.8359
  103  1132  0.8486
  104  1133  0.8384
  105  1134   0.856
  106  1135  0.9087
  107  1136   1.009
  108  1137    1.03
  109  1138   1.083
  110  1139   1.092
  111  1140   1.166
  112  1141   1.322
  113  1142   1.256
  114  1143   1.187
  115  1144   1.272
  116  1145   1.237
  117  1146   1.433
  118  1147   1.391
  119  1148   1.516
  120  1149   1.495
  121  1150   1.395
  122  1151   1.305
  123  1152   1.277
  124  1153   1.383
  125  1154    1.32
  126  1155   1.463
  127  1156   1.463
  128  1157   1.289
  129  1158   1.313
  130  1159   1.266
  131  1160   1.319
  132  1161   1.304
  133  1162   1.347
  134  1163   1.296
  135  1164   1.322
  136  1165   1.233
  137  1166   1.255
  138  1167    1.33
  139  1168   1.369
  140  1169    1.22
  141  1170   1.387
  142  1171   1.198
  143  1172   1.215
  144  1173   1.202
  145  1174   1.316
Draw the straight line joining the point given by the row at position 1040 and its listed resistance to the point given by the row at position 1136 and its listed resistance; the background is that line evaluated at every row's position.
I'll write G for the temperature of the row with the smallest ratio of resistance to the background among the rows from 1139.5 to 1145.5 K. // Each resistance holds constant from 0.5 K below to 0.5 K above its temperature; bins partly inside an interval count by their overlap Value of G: 1140 K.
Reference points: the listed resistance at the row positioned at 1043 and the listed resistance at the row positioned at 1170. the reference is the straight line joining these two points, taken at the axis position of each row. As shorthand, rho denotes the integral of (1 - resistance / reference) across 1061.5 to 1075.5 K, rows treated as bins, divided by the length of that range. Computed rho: -0.03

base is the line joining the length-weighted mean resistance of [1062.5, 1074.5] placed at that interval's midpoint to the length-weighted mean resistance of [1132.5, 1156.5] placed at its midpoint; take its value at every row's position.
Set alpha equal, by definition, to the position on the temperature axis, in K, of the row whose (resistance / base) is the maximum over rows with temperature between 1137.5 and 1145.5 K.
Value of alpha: 1141 K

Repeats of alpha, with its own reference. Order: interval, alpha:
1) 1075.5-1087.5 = 1081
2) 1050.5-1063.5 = 1051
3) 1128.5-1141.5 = 1141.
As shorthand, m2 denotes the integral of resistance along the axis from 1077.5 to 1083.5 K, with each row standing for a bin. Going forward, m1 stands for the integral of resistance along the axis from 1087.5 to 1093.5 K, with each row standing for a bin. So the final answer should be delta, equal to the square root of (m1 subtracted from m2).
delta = 0.4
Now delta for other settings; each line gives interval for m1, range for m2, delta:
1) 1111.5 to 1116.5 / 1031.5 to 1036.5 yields 0.7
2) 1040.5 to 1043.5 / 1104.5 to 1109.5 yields 1.6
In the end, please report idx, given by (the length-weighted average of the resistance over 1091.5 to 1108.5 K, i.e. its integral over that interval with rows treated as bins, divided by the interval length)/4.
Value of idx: 0.321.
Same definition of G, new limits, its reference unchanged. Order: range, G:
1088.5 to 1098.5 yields 1092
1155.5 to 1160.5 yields 1159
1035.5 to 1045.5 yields 1036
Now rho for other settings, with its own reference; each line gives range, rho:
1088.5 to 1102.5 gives -0.03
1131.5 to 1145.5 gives 0.20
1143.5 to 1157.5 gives -0.01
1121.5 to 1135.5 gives 0.40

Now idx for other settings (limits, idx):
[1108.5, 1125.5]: 0.232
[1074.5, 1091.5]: 0.326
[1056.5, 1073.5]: 0.318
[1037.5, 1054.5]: 0.317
